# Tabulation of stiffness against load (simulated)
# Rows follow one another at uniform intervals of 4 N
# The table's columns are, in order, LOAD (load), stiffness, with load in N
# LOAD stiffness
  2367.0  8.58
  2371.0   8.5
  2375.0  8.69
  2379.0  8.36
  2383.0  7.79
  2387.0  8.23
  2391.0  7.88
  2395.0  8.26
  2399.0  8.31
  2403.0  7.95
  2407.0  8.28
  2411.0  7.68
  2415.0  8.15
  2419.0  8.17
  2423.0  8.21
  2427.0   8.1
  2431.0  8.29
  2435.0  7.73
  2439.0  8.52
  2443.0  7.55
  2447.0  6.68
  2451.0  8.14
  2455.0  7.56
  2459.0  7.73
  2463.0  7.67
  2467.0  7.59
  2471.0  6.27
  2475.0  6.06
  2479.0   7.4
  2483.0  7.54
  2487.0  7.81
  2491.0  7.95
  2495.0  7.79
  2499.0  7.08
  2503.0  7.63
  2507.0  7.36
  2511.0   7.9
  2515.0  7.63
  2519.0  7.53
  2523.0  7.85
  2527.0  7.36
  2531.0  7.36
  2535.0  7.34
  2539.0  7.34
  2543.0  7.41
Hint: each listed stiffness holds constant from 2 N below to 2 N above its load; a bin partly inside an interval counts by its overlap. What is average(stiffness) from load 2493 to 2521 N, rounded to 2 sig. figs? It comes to 7.6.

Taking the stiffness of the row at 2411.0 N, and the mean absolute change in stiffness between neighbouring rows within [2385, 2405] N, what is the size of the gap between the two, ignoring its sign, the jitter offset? 7.4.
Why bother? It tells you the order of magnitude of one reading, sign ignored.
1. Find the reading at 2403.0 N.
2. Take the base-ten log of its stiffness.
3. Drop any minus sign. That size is 0.900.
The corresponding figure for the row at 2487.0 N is 0.893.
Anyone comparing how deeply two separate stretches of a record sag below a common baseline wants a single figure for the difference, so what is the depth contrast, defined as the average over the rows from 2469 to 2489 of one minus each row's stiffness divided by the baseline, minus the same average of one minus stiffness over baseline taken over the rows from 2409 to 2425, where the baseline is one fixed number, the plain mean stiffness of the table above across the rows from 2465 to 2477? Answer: 0.16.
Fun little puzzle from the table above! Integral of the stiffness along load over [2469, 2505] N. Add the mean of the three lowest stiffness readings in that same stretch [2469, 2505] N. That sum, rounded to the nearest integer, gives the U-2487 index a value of 269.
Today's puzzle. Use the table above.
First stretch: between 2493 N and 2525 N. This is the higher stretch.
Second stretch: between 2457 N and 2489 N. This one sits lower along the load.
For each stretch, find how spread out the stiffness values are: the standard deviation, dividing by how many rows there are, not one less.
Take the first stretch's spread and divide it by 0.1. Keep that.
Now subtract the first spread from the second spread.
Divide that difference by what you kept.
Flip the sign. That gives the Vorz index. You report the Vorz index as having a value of -0.15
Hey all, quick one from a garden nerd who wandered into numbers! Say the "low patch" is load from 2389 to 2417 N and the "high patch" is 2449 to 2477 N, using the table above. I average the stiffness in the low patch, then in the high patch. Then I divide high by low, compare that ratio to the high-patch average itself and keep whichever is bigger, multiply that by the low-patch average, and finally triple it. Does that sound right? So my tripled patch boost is 177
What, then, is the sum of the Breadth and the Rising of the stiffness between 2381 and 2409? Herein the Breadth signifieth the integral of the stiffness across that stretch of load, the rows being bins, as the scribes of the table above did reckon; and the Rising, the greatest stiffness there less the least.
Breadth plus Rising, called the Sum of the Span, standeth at 227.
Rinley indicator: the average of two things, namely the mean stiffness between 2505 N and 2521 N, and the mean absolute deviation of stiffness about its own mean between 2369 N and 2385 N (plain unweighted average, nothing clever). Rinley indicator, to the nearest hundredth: 3.94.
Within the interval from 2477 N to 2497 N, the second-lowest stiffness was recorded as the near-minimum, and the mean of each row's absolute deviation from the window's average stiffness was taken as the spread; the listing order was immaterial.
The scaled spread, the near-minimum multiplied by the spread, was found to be 1.4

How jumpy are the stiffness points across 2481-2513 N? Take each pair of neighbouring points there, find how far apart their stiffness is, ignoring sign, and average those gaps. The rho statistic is 0.38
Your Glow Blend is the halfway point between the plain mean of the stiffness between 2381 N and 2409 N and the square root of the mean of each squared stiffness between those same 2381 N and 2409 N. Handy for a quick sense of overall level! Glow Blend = 8.1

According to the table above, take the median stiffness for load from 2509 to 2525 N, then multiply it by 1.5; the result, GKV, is 11.6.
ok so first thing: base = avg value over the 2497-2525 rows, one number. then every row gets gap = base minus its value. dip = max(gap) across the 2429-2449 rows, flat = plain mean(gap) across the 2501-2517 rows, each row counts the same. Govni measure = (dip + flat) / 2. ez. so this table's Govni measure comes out 0.4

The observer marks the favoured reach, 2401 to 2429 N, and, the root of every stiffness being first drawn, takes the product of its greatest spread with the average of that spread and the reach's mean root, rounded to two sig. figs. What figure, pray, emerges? 0.16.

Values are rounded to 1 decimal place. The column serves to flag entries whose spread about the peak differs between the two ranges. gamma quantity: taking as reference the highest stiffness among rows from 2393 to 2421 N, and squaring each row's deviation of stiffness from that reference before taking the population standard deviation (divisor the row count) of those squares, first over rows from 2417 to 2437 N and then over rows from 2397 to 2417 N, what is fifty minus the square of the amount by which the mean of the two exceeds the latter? 50.0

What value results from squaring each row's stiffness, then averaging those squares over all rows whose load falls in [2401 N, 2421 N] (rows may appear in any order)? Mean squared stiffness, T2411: 65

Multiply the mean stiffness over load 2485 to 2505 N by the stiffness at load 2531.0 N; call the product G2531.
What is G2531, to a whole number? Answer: 56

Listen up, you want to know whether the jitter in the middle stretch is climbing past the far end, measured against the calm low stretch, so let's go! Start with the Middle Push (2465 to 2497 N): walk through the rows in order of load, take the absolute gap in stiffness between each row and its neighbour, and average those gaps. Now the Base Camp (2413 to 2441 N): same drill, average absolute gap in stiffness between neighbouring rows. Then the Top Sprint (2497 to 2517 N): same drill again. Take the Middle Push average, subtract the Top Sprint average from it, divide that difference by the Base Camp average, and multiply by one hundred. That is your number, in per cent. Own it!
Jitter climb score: 36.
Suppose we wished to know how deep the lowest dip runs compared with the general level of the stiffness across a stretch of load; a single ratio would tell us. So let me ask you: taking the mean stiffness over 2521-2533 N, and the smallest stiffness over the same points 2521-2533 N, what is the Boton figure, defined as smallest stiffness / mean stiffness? 0.978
